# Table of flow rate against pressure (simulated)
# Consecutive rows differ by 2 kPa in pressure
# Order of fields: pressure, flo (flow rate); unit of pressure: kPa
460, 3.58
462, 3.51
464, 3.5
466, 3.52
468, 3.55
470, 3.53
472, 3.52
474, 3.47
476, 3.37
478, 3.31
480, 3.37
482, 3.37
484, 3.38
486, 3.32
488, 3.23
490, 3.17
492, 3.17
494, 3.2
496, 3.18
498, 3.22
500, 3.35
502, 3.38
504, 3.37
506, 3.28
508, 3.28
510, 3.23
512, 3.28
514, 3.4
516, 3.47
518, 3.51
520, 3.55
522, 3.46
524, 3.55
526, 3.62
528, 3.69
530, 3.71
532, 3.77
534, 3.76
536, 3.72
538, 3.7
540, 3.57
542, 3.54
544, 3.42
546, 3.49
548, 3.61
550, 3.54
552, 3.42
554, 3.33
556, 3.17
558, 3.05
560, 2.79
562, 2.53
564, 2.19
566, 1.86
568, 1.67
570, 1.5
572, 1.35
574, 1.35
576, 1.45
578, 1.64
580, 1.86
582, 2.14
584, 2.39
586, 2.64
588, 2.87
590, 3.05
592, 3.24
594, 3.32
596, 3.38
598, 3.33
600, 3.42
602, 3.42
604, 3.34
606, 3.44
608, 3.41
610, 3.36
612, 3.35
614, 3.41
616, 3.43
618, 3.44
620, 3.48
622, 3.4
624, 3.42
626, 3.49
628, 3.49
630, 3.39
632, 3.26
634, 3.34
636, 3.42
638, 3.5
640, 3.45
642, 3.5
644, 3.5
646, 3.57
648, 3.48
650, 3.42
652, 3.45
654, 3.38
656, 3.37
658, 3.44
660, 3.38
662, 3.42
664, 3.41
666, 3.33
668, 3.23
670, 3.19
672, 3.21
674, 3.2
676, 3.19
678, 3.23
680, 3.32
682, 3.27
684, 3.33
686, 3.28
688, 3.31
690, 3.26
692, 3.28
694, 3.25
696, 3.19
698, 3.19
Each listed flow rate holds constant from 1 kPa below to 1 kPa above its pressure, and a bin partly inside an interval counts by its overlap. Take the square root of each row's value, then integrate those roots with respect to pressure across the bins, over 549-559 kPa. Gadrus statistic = 18.17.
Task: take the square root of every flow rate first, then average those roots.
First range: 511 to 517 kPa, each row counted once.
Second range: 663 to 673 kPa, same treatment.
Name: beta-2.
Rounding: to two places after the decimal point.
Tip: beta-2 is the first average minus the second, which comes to 0.03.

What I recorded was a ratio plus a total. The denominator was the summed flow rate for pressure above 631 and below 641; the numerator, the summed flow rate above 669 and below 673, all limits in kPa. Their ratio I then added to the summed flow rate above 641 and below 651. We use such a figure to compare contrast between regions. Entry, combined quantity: 18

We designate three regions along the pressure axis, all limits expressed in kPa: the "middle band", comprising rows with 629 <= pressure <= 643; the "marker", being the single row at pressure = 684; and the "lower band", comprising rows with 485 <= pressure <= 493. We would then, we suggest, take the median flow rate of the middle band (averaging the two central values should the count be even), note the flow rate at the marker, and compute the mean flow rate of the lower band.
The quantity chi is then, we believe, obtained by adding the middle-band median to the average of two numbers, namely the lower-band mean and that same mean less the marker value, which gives 4.98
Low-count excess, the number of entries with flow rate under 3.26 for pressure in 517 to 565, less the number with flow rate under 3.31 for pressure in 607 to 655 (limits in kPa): 4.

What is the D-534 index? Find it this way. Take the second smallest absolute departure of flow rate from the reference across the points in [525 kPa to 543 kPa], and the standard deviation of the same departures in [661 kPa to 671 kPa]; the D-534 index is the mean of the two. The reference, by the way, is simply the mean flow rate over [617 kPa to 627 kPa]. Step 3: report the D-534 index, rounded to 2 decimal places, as 0.11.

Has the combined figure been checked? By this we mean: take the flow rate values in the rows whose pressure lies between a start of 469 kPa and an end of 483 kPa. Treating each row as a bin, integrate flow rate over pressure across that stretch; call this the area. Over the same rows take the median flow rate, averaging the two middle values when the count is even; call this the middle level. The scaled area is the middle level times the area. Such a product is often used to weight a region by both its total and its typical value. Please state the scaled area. 161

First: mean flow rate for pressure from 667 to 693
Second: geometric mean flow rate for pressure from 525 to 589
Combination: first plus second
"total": 5.93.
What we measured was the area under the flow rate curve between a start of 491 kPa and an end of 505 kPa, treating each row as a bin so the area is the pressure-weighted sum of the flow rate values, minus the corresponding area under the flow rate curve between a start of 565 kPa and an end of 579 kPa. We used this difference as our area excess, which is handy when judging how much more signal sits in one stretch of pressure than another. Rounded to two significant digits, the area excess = 24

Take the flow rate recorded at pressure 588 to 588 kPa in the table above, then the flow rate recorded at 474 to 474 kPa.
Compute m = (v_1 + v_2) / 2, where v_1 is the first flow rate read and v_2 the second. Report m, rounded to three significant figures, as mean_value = 3.17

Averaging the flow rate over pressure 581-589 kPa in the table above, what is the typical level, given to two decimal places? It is 2.51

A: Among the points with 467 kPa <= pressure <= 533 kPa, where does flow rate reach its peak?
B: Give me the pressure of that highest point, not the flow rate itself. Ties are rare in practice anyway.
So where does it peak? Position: 532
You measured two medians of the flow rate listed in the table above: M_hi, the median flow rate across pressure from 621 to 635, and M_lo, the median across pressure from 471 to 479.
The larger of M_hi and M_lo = 3.42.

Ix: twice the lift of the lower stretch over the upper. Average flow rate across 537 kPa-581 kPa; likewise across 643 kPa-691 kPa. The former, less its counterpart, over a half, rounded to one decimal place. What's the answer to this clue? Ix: -1.4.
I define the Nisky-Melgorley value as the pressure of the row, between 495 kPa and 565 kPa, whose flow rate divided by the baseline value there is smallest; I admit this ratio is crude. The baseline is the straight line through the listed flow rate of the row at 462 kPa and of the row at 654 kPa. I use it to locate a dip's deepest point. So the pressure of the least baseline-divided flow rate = 564 kPa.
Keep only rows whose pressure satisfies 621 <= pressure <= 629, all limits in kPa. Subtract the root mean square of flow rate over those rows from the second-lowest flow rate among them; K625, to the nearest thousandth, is -0.030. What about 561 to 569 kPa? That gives -0.228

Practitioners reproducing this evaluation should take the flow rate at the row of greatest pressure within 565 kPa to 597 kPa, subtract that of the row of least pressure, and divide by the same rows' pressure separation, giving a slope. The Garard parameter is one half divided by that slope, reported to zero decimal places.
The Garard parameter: 10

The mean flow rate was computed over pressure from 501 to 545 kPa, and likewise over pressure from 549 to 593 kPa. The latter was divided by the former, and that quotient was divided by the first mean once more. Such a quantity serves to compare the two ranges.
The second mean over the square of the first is 0.20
